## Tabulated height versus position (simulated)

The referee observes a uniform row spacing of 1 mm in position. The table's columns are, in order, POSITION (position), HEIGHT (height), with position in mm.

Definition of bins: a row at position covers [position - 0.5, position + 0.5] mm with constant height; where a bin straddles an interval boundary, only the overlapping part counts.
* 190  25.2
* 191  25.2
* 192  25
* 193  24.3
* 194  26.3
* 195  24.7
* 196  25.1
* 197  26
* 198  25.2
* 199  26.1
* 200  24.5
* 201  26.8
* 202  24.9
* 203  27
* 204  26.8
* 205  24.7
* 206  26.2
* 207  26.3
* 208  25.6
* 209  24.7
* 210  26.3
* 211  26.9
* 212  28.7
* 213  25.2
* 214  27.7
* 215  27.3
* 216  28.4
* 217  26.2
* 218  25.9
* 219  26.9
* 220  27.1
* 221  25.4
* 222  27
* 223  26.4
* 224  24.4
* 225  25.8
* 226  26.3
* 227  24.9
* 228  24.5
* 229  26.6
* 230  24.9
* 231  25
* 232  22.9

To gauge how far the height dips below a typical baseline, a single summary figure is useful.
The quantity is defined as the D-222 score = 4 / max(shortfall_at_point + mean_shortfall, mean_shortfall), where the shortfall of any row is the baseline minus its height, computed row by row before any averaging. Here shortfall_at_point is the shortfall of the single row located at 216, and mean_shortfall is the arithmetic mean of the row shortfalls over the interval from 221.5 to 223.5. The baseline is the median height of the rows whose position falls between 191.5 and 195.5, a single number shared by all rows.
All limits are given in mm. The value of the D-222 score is -2.2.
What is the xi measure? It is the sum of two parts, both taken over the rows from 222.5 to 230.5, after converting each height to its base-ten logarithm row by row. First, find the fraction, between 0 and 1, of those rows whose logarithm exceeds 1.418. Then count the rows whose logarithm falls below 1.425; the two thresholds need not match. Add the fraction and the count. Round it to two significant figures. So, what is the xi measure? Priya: 8.4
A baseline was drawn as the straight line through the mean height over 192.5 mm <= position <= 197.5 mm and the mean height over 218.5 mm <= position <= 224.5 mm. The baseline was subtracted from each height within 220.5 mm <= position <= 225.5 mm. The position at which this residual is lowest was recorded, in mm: 224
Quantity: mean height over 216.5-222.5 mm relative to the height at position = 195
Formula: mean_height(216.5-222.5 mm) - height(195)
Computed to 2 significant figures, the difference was 1.7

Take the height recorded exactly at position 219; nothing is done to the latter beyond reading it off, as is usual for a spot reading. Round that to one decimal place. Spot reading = 26.9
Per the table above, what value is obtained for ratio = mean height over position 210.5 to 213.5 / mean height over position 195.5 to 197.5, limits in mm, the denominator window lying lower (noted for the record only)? 1.05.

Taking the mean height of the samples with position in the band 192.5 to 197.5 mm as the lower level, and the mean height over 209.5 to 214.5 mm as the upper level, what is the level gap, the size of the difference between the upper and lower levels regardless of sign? 1.68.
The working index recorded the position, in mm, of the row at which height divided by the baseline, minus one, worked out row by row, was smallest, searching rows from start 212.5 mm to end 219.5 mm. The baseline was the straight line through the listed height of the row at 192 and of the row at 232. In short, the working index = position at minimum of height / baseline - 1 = 213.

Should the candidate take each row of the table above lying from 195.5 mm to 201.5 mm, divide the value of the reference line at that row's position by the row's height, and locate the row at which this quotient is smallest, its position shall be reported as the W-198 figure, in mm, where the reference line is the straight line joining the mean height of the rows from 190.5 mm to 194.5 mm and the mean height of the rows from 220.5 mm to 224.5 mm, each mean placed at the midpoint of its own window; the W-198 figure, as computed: 201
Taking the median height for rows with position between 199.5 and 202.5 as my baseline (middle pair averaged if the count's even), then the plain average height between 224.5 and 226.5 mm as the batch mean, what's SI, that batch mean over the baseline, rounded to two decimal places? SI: 1.05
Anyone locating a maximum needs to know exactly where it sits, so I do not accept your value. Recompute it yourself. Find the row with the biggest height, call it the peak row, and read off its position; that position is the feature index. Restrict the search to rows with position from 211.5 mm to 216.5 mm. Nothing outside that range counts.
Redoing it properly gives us 212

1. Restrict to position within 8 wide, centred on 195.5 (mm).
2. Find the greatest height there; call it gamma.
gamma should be 26.3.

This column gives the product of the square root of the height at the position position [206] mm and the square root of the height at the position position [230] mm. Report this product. 25.5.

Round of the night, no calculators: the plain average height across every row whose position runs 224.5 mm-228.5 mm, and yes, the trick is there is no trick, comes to 25.4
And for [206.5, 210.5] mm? 25.7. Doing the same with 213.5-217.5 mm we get 27.4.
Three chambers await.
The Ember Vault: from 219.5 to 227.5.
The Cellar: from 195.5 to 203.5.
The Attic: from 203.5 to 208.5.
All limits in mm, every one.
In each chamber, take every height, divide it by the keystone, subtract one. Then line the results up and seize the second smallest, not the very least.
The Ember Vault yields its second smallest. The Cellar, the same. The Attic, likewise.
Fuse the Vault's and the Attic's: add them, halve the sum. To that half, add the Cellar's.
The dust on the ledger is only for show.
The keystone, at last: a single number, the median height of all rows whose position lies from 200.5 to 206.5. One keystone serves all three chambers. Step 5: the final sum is -0.108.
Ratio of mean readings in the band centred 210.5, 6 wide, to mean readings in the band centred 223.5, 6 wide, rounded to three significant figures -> 1.01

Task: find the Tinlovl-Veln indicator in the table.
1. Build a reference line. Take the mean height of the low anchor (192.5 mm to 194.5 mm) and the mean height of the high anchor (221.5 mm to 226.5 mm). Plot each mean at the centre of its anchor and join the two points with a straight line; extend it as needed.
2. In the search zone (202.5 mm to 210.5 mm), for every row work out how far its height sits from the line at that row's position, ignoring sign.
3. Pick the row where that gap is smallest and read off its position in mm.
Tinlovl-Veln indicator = 208 mm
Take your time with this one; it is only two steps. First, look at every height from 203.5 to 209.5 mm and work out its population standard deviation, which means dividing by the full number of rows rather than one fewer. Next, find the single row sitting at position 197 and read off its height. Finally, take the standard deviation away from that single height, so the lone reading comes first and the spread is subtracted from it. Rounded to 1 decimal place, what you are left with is 25.2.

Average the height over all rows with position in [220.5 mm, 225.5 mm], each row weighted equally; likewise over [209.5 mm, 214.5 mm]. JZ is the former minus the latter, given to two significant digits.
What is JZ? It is -1.2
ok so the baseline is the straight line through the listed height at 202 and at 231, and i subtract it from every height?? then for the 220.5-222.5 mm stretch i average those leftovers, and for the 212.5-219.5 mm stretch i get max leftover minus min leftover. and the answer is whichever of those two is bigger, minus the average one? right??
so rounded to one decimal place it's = 2.0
